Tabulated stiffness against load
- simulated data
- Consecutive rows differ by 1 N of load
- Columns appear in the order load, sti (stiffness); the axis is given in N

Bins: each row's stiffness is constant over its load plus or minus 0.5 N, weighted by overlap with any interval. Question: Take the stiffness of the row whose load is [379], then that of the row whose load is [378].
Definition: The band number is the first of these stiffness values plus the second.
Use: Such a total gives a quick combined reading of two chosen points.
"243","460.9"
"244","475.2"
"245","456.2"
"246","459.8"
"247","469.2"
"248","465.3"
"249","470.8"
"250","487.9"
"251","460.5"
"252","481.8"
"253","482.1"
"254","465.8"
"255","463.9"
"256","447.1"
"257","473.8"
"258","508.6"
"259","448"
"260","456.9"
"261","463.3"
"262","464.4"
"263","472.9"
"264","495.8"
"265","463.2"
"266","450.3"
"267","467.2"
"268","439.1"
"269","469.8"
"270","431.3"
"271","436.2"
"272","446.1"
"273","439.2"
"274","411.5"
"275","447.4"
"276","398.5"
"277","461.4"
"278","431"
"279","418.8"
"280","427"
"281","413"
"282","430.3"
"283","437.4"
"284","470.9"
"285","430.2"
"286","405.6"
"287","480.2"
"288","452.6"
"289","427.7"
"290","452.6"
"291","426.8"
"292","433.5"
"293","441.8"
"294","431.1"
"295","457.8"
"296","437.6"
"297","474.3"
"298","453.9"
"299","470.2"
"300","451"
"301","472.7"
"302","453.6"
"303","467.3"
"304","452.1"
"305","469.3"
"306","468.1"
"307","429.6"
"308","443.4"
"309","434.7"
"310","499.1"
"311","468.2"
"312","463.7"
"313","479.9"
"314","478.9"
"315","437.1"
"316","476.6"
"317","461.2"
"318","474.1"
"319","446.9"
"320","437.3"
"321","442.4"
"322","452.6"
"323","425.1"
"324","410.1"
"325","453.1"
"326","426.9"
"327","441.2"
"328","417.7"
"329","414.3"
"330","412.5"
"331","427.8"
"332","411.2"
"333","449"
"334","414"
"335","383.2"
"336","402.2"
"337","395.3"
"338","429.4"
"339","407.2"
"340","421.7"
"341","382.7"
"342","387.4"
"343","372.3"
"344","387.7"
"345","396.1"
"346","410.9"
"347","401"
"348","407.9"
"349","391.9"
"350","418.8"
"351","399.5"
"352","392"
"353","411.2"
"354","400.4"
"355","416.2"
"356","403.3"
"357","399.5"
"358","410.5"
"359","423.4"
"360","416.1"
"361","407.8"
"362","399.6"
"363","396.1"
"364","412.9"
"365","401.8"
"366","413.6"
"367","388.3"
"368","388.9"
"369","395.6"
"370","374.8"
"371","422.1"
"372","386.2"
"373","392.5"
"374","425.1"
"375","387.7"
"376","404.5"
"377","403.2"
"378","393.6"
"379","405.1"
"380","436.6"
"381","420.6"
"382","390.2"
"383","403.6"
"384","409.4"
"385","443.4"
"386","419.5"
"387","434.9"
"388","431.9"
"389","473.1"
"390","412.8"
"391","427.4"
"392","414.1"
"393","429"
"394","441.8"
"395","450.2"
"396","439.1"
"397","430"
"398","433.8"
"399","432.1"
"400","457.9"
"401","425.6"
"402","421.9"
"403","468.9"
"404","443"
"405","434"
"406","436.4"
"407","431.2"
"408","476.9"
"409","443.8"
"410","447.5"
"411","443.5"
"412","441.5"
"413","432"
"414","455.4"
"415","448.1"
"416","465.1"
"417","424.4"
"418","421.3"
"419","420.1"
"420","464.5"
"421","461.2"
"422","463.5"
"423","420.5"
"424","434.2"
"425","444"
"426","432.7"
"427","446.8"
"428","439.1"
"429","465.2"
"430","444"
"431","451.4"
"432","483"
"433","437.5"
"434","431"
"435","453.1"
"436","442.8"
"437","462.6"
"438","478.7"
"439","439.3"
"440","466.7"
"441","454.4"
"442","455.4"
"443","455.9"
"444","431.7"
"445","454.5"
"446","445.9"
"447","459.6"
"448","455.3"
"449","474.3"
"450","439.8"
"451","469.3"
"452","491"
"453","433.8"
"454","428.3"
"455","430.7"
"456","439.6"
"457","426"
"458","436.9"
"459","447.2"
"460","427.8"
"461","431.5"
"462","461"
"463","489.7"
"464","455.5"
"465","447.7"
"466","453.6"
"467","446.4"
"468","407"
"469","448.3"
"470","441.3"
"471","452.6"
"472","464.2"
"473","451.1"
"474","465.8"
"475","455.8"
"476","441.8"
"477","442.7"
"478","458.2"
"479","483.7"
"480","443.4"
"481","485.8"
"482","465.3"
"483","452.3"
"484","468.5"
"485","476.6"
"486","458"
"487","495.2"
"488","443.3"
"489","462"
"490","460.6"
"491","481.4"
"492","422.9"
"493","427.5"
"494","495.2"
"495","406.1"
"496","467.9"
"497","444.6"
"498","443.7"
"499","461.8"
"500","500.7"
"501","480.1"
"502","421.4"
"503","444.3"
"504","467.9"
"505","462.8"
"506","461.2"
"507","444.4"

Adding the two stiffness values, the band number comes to 799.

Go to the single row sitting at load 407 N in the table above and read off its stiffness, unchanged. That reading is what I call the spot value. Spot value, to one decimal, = 431.2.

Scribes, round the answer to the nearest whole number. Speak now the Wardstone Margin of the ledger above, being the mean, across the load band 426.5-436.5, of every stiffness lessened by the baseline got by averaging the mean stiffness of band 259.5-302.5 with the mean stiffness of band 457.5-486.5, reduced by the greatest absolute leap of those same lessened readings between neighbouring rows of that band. -46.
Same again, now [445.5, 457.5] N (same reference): -58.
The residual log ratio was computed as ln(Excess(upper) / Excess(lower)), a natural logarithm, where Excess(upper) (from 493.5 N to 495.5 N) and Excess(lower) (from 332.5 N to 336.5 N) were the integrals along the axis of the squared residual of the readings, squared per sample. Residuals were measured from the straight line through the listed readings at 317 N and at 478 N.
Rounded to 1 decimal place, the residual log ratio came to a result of -1.1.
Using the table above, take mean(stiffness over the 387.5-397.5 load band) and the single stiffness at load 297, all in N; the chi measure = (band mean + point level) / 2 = 455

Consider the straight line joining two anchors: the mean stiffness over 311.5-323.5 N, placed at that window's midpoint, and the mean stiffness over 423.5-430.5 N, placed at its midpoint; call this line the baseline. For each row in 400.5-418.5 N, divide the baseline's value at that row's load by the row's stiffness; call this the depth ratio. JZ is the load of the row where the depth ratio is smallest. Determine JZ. 408 N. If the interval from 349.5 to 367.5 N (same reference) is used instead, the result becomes 359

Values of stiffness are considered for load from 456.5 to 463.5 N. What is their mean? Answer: 446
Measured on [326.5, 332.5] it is 421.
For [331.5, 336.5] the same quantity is 412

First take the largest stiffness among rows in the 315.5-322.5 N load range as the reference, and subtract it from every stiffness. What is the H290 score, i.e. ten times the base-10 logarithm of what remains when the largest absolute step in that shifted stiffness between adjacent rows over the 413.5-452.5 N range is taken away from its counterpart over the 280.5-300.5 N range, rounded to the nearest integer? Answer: 15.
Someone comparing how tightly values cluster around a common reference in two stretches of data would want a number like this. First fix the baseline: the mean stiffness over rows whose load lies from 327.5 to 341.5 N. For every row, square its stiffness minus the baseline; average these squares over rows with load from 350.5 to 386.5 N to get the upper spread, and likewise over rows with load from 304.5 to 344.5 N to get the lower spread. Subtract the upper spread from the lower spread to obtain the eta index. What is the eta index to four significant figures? 1150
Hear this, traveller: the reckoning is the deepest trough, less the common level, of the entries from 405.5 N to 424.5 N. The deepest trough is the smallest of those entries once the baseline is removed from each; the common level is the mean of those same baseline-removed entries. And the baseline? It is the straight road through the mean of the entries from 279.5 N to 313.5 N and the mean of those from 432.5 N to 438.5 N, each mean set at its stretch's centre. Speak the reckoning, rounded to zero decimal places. -24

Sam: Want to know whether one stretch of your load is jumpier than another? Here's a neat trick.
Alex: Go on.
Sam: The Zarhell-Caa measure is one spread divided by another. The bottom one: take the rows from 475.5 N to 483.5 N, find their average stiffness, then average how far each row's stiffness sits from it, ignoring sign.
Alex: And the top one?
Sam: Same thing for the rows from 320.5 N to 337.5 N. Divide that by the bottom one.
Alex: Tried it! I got 1.1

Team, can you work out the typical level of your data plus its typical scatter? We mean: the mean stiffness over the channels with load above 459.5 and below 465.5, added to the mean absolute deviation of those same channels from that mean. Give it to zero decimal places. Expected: 469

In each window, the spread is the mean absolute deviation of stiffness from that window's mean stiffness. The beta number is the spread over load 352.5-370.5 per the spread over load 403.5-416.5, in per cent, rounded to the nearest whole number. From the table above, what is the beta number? 98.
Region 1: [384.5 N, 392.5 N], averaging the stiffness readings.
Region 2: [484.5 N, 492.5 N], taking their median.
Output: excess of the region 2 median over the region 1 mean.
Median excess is 29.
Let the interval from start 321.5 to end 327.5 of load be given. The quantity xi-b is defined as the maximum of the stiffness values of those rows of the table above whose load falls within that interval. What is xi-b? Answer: 453.1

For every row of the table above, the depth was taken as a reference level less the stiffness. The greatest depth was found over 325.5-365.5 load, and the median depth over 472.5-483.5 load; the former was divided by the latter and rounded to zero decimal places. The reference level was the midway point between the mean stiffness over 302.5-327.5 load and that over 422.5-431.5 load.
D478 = -9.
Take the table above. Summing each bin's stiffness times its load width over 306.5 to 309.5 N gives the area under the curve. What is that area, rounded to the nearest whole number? 1308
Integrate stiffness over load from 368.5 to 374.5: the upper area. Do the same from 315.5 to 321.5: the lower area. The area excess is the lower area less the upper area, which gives 342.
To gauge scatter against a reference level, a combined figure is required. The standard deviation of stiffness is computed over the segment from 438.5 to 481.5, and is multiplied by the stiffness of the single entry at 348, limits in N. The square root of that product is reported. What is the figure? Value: 85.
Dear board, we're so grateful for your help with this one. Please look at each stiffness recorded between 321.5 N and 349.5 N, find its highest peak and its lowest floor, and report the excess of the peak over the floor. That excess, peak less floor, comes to 81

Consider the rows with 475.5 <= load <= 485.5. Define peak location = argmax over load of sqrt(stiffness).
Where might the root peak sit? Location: 481 N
